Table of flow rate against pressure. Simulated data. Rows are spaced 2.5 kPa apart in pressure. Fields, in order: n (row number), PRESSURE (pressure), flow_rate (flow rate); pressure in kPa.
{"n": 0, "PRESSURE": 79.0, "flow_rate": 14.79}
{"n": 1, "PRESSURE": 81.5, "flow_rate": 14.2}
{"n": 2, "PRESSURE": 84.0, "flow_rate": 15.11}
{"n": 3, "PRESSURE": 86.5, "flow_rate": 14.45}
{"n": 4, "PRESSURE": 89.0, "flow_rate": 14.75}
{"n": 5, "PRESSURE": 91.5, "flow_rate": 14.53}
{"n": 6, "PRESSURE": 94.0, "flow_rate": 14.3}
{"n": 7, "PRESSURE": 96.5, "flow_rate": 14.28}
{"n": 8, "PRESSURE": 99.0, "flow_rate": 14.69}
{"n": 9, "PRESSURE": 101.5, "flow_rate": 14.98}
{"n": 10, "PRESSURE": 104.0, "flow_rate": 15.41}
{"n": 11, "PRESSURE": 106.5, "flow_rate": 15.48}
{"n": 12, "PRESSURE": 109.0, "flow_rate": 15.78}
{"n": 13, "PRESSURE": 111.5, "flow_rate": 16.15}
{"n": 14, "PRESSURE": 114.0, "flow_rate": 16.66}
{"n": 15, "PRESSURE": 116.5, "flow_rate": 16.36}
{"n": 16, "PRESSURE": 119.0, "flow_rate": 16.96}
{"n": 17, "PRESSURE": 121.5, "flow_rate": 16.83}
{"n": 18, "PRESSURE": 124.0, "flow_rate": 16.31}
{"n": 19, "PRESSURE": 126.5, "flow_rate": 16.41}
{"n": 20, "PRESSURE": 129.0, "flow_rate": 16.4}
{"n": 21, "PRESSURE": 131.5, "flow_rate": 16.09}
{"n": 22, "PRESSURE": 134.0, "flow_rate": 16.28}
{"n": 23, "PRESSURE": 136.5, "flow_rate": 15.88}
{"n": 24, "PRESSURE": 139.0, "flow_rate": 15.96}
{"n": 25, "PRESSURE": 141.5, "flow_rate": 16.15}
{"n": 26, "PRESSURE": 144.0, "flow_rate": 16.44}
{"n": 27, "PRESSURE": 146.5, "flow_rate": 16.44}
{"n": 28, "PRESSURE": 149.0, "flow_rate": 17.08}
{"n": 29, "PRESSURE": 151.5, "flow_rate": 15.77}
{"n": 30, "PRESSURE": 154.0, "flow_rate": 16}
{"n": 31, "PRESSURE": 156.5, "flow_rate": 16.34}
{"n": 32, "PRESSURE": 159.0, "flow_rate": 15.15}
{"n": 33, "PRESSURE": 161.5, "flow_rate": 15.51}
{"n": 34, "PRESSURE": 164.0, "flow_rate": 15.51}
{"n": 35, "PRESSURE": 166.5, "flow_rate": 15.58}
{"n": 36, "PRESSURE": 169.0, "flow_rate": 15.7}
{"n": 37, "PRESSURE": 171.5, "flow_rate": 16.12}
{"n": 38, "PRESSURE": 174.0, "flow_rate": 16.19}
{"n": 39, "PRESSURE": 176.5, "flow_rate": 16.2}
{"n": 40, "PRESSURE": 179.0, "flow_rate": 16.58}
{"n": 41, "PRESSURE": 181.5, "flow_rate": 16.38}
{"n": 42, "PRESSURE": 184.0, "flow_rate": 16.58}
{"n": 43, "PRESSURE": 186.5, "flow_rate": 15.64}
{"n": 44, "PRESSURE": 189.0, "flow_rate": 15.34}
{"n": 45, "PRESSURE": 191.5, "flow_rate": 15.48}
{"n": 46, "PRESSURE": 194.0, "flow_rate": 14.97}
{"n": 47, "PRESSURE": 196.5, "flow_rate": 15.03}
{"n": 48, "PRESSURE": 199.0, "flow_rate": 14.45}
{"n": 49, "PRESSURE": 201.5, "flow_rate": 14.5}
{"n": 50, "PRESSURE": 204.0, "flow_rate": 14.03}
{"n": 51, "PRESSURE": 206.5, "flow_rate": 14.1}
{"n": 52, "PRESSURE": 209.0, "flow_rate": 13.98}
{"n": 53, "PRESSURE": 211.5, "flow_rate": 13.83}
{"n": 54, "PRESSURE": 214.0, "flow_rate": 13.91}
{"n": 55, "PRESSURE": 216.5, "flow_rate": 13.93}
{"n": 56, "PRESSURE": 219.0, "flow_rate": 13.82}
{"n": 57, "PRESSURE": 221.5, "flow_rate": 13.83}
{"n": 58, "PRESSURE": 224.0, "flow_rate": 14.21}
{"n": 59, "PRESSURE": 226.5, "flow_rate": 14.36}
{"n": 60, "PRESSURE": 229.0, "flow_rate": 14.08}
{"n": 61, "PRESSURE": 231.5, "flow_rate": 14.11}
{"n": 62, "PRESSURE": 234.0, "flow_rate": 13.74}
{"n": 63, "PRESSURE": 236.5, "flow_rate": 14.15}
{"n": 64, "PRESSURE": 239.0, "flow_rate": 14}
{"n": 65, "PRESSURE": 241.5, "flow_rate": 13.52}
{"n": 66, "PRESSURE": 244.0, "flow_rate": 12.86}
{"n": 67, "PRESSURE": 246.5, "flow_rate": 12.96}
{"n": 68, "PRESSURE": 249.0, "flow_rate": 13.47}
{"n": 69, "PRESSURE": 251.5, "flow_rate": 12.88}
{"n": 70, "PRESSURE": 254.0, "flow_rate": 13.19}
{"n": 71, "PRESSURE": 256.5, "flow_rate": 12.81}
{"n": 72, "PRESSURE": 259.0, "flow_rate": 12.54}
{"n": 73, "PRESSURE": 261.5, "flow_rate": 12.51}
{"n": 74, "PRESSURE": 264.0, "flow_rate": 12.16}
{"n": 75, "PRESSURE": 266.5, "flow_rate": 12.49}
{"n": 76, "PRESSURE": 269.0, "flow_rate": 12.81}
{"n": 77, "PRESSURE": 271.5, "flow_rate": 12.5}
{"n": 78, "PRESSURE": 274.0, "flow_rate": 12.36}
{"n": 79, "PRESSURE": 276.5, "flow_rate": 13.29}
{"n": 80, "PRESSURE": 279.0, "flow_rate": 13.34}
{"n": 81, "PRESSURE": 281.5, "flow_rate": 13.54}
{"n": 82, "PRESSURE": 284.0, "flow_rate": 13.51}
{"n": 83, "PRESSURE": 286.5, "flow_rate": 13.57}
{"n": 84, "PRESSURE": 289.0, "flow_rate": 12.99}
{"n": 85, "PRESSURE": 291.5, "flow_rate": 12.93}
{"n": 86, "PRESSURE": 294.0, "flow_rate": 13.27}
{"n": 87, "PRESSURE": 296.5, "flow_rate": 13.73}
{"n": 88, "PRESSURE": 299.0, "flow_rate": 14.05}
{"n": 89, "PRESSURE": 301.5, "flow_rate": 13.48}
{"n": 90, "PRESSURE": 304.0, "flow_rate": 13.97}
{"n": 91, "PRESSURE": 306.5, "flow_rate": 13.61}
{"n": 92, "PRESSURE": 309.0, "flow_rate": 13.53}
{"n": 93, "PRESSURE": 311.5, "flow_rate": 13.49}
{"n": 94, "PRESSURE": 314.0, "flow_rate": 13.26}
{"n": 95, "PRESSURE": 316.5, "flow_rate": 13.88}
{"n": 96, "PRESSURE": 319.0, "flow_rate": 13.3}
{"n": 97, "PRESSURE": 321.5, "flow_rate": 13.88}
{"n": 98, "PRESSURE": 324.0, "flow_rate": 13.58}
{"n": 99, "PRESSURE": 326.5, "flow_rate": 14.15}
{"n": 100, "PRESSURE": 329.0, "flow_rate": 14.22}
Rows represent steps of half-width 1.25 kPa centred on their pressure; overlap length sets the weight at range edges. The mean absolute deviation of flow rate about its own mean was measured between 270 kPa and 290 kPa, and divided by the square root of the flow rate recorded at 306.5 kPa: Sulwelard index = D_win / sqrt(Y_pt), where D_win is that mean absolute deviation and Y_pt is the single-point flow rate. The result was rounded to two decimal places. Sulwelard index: 0.11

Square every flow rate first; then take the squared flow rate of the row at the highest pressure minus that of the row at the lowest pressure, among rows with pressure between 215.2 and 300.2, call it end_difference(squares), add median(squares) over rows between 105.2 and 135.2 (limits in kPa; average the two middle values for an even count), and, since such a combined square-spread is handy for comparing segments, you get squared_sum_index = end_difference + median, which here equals 270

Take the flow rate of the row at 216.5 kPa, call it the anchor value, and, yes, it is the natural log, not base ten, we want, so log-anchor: 2.63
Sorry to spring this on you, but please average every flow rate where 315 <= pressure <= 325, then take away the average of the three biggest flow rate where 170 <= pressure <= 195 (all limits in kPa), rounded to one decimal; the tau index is -2.9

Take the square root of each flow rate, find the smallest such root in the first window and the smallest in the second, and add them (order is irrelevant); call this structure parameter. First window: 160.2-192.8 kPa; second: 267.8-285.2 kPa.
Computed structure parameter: 7.43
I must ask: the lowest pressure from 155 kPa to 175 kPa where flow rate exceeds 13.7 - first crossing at 156.5 kPa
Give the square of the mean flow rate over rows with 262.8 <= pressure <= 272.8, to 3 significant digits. 156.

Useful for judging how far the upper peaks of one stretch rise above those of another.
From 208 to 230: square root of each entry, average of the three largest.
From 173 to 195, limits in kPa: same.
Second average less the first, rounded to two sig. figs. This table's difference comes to 0.29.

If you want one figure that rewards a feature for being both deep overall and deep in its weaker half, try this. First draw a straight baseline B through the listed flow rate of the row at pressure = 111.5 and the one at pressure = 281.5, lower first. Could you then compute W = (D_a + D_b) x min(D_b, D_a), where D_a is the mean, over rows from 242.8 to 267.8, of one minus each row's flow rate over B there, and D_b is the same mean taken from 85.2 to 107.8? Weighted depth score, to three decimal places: 0.015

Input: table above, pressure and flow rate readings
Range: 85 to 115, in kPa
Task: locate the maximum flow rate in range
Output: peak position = 114.0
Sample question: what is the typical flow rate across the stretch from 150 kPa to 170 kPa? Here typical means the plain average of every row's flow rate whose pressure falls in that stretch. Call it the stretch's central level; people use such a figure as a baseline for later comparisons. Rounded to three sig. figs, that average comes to 15.7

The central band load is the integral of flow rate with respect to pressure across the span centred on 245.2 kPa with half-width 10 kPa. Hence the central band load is 268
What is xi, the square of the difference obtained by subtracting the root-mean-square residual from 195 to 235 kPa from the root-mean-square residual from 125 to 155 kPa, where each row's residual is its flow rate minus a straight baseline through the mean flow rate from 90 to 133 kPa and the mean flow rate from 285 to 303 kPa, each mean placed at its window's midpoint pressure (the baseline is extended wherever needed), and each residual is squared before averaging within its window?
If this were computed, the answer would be 0.27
